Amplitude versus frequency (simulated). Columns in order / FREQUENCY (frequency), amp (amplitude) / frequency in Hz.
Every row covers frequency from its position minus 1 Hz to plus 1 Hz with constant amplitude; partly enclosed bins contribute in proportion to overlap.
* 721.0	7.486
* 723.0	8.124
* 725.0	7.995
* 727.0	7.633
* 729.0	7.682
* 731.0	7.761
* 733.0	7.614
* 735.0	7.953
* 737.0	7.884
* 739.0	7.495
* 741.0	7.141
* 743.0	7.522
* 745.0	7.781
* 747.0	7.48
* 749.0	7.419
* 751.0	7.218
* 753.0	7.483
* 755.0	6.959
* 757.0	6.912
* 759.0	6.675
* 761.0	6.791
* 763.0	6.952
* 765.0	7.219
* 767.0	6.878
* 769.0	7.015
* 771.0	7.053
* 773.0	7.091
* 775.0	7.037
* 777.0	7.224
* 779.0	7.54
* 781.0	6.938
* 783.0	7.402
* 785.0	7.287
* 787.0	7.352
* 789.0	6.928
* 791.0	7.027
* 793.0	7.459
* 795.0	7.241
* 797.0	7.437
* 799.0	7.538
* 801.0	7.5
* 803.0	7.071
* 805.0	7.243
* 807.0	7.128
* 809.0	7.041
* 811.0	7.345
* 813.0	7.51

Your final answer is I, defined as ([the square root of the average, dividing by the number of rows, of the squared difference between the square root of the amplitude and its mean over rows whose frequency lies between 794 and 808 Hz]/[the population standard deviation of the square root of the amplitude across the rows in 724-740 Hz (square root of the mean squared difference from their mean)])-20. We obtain -18.9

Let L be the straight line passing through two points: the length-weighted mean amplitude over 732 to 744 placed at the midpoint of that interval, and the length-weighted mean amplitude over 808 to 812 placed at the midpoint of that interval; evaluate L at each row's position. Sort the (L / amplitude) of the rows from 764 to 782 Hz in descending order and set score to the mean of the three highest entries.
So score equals 1.07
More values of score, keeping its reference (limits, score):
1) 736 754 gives 1.04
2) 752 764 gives 1.10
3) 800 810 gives 1.02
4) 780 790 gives 1.04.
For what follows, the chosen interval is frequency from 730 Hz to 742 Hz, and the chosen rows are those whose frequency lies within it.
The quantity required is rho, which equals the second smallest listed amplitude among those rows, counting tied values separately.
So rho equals 7.495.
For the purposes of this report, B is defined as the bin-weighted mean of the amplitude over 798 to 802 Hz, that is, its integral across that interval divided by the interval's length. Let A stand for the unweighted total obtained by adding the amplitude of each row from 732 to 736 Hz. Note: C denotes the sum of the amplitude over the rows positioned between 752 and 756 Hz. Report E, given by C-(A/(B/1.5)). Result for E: 11.3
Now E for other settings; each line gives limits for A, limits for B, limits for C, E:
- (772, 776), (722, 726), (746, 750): 12.3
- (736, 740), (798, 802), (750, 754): 11.6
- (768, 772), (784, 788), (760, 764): 10.9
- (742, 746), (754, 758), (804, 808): 11.1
